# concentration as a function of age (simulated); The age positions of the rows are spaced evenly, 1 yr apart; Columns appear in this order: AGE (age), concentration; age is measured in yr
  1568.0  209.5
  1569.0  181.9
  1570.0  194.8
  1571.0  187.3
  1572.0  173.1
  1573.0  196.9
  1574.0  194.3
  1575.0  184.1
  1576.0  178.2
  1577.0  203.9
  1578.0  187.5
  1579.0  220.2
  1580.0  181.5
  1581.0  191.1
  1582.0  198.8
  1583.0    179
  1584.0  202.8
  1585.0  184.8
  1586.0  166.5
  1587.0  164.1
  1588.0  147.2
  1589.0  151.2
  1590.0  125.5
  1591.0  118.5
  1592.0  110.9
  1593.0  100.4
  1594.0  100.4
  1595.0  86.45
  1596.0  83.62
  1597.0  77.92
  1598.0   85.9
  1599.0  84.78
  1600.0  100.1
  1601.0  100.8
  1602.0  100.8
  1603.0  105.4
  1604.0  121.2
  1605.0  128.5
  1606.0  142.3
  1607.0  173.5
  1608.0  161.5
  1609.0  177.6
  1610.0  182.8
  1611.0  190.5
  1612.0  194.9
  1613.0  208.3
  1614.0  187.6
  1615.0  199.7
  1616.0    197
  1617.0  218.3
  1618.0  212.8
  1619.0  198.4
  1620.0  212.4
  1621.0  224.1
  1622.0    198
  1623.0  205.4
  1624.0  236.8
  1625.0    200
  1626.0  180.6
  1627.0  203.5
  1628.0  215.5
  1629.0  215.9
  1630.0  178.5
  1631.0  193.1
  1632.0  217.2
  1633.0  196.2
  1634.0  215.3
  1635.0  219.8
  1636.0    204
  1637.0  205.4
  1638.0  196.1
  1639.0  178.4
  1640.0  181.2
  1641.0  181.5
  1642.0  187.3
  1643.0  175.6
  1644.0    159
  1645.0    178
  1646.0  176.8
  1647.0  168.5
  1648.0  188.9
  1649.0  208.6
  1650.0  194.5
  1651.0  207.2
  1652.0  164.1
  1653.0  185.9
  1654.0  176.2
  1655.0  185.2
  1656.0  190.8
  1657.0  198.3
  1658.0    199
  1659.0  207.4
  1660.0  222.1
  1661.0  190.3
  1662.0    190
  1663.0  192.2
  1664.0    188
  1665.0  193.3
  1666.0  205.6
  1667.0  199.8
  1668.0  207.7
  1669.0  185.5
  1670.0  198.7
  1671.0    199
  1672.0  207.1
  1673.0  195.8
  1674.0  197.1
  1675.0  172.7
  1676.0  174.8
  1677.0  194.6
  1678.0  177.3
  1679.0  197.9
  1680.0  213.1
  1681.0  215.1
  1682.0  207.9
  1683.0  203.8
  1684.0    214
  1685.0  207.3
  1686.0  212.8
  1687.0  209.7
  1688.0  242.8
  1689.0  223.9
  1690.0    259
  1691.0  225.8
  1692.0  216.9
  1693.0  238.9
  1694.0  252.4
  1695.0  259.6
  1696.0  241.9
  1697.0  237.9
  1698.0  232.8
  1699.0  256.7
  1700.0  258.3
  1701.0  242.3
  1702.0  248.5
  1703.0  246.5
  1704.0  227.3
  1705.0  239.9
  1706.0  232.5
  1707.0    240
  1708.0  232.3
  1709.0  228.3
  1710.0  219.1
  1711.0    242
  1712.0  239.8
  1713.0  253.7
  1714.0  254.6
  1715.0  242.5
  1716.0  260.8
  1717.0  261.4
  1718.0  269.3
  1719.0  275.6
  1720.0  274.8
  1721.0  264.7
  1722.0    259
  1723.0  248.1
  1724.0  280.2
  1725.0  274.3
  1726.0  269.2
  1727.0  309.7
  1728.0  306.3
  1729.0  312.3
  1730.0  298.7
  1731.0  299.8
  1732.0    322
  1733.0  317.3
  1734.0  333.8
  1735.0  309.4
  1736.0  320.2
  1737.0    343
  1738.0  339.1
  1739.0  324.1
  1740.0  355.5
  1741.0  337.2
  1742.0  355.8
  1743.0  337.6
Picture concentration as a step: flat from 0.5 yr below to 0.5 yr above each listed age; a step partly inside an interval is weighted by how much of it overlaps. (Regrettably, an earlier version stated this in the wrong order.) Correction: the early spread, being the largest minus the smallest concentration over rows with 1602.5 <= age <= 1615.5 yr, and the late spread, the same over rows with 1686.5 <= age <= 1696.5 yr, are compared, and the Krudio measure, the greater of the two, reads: 103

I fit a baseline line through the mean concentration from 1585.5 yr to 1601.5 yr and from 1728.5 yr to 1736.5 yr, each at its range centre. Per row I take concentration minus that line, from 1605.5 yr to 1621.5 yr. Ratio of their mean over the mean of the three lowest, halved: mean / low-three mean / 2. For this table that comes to 0.95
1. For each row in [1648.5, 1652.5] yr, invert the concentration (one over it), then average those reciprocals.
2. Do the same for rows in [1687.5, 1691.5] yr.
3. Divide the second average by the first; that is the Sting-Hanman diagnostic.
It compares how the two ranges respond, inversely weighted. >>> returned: 0.81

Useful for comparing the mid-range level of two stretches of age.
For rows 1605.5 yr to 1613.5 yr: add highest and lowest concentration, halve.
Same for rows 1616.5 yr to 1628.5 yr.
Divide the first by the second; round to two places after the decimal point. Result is 0.84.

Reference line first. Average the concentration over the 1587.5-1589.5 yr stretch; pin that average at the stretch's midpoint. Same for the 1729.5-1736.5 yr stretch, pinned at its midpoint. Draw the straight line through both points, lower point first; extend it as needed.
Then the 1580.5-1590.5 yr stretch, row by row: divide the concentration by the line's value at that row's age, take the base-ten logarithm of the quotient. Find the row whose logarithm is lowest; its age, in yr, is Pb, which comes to 1590.0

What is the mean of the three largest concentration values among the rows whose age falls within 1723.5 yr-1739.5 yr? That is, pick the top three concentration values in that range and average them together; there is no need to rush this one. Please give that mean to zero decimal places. 339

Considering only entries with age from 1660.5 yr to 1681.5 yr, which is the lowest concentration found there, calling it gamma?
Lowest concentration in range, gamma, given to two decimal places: 172.70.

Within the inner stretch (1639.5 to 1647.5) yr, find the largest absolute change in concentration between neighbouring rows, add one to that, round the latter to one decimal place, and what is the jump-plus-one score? 20.0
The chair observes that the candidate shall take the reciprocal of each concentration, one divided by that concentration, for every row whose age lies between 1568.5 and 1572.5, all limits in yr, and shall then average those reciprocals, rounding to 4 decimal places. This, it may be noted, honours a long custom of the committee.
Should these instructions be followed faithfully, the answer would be 0.0054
